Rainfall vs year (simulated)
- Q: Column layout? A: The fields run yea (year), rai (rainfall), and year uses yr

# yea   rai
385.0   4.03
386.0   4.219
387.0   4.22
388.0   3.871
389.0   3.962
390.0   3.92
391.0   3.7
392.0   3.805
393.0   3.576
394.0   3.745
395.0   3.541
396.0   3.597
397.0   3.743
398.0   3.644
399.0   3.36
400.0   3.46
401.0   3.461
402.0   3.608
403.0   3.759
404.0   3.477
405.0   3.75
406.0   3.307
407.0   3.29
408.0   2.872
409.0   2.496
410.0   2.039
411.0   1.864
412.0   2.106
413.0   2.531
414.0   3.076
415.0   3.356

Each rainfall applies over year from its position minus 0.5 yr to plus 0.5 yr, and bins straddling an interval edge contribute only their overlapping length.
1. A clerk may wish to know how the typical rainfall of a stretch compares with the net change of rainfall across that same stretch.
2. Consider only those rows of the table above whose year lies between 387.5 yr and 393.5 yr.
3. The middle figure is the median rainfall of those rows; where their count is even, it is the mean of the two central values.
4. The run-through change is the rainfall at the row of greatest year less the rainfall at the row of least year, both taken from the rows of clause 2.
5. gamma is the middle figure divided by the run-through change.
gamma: -13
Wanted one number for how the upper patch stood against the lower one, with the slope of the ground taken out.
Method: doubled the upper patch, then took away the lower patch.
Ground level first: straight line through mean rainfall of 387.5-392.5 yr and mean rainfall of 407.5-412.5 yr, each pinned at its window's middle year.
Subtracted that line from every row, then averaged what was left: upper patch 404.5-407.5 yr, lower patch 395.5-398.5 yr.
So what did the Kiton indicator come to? 1.36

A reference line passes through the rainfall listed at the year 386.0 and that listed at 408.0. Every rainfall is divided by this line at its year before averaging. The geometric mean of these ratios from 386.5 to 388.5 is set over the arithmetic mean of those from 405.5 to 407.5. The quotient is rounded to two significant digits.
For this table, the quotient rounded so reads 0.88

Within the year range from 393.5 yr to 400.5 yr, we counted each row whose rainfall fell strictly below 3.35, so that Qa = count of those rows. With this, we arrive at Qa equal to 0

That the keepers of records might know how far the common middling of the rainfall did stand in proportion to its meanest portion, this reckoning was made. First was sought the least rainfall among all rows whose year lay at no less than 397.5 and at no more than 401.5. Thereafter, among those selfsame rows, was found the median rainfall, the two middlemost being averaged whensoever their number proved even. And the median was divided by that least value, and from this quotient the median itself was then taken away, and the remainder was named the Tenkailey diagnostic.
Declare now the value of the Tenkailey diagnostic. -2.4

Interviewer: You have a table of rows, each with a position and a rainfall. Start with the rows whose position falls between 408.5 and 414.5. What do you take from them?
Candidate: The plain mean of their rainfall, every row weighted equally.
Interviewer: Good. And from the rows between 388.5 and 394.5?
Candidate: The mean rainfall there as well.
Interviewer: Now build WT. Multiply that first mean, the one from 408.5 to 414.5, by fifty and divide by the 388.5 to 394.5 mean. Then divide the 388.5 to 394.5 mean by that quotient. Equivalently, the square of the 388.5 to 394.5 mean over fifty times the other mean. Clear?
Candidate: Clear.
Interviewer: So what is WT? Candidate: 0.122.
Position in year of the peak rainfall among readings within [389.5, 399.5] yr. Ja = 390.0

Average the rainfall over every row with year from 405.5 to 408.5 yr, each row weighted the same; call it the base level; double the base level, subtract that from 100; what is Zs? 93.7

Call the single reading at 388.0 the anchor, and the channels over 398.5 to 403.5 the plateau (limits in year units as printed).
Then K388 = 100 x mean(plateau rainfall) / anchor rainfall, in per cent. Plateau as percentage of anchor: 91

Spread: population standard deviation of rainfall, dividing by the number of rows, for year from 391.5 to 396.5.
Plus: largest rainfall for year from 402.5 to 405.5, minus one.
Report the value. 2.9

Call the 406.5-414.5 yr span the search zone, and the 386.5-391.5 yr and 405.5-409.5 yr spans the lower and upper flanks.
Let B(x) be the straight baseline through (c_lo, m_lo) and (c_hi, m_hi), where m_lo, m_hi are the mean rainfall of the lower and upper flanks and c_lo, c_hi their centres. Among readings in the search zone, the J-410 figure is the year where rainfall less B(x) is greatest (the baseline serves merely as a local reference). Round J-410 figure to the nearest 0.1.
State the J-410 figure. 414.0 yr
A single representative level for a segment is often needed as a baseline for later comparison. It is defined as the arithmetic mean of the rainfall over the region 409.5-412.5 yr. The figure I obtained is 2.00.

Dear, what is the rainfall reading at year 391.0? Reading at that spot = 3.7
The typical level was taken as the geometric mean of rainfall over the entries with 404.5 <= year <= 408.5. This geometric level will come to 3.3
